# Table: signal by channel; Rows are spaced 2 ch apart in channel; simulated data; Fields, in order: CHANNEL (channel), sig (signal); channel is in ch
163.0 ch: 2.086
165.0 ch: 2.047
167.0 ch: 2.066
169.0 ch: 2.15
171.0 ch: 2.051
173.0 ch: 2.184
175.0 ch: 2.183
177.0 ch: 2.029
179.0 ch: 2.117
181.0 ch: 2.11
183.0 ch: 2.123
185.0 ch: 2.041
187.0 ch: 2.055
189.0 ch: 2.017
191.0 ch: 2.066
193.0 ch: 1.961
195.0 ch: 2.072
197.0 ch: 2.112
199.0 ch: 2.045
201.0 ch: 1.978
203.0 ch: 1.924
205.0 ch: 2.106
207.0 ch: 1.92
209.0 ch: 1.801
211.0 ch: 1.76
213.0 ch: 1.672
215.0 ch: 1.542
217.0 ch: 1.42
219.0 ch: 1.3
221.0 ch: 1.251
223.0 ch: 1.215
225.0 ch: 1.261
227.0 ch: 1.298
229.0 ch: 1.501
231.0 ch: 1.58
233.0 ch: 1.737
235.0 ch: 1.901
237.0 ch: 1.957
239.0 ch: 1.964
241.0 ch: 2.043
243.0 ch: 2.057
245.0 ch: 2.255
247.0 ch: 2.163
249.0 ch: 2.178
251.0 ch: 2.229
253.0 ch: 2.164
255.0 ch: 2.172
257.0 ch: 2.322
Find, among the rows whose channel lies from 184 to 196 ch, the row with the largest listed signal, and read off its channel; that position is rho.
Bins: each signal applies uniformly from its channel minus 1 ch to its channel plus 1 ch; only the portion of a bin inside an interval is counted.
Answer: 195.0 ch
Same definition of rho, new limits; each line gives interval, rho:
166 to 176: 173.0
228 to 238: 237.0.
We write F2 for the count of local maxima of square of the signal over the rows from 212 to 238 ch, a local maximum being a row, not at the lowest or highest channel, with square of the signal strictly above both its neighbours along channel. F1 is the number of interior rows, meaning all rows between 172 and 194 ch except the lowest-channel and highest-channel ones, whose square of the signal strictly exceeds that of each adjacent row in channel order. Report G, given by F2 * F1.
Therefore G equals 0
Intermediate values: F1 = 4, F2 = 0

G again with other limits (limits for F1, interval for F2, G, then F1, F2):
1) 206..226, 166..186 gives 0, 0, 4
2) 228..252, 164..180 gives 2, 1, 2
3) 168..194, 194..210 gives 10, 5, 2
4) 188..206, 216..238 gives 0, 2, 0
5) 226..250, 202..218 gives 1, 1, 1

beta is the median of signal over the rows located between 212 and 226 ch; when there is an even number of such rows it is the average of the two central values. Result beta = 1.30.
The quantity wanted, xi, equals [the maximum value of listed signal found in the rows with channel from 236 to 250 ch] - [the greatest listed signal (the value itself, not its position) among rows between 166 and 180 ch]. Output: 0.07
